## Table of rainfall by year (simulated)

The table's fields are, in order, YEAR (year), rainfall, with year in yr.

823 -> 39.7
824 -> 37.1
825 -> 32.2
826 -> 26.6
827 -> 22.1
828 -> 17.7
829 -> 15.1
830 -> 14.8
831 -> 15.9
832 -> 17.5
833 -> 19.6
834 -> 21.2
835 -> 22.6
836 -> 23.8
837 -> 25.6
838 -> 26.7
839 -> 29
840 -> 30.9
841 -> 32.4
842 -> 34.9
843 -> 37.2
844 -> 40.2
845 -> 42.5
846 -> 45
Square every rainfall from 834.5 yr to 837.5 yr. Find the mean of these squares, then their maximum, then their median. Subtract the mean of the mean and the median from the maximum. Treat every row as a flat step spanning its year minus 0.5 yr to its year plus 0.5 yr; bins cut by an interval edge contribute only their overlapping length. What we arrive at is 83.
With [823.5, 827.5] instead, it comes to 489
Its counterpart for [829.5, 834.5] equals 135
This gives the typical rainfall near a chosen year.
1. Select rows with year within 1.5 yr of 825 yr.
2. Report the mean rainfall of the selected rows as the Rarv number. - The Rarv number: 32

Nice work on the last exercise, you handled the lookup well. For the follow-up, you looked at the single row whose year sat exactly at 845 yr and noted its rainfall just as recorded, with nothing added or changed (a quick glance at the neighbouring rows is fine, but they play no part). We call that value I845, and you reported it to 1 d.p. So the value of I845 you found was 42.5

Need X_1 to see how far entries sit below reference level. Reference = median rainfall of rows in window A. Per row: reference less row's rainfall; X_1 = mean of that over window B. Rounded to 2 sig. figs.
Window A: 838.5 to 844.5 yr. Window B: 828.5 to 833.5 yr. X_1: 17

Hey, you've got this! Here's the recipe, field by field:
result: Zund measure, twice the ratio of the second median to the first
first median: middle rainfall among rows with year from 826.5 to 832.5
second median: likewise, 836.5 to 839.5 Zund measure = 3.2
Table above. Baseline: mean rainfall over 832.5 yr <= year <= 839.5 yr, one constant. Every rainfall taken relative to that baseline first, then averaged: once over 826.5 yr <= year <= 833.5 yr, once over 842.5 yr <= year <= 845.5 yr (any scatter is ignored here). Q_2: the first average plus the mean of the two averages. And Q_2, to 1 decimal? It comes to -1.9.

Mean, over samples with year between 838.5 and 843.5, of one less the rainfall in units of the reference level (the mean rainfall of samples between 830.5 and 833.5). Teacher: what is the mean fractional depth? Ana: -0.9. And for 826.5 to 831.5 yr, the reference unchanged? 0.0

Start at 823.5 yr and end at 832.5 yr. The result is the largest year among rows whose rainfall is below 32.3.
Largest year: 832 yr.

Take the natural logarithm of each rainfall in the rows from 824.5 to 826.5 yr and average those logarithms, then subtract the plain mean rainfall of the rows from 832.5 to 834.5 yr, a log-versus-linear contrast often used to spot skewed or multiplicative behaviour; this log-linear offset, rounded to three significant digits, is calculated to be -17.0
